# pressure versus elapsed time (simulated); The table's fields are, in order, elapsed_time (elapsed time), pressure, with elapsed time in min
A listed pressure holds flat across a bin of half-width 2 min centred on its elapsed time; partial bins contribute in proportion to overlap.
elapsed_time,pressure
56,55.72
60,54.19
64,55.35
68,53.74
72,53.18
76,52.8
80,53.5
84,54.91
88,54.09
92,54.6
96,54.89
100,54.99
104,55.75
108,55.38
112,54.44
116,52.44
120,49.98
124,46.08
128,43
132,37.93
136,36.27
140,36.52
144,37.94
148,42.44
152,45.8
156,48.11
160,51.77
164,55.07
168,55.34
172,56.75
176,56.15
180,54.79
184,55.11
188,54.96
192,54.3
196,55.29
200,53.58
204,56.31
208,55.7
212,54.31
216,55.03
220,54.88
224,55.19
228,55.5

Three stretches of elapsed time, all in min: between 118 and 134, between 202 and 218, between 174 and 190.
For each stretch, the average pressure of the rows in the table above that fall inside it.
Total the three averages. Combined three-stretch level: 155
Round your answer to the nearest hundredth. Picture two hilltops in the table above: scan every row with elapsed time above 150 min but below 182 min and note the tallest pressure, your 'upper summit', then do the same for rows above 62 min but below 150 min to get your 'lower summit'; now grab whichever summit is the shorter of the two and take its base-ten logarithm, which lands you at 1.75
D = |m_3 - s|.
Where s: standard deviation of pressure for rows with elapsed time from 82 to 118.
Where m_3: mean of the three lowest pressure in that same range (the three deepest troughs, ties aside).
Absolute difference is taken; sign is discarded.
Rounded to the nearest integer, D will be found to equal 53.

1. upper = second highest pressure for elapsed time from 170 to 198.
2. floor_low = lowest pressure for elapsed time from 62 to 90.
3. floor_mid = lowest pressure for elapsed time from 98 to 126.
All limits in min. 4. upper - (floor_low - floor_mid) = 49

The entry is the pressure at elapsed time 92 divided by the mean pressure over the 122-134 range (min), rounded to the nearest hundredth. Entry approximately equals 1.29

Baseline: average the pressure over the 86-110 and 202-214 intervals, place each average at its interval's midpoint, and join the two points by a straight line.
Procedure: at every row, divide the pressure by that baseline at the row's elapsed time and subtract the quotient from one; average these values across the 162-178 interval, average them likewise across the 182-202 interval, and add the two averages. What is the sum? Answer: 0.0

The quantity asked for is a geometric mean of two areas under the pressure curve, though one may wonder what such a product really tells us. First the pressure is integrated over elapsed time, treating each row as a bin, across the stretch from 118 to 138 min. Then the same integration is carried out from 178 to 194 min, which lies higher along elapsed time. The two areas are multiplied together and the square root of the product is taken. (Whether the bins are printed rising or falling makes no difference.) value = 865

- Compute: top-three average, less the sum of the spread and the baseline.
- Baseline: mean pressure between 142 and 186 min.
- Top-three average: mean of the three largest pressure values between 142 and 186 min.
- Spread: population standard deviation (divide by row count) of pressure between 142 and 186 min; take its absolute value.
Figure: -0.8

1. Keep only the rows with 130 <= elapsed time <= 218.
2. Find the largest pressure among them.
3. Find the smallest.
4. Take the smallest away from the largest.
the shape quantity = 20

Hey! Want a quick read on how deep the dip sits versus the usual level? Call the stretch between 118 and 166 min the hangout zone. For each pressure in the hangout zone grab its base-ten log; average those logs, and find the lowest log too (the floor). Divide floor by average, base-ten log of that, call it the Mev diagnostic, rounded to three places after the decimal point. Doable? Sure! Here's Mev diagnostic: -0.022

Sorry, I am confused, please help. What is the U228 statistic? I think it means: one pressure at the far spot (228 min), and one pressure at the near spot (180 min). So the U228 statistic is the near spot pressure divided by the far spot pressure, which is 0.987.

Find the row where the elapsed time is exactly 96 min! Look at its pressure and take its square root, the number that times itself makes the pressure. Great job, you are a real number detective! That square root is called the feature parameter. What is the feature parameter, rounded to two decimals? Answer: 7.41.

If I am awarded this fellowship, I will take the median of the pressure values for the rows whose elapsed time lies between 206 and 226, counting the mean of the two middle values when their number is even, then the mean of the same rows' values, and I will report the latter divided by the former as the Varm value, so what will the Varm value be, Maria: 1.00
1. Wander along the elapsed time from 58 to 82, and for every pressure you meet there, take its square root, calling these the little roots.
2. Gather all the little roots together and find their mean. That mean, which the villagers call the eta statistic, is 7.33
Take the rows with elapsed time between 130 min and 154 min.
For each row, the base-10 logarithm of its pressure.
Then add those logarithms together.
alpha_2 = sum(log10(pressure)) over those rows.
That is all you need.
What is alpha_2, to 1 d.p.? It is 9.6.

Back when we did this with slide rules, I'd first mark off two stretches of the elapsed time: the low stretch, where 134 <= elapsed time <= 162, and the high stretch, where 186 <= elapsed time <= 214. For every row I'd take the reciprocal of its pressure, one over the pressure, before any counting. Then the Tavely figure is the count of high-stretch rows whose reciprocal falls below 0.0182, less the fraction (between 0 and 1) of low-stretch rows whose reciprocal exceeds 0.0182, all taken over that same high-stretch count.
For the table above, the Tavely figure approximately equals 0.75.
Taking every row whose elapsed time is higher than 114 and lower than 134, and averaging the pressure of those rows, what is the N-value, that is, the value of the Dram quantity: 45.9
